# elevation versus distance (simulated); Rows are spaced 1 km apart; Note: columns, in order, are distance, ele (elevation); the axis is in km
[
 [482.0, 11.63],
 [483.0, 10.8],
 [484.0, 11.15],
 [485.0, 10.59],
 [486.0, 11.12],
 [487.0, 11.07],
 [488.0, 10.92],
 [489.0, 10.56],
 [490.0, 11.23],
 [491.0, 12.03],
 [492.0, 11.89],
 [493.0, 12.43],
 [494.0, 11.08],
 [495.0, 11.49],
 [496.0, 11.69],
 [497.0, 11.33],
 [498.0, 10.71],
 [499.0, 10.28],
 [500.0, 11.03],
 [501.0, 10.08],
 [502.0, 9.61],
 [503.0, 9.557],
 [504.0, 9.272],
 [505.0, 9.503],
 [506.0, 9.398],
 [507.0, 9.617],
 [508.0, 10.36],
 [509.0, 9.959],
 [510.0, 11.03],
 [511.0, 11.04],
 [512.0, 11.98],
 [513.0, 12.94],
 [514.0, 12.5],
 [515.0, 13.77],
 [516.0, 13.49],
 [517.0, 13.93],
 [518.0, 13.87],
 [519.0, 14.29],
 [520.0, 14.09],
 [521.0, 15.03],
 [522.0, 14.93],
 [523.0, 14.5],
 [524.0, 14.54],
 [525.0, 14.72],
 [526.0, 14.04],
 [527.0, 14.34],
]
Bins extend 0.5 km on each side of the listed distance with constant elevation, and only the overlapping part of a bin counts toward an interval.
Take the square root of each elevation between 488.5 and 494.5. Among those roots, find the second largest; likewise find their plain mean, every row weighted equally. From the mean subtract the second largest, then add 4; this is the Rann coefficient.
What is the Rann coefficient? 3.93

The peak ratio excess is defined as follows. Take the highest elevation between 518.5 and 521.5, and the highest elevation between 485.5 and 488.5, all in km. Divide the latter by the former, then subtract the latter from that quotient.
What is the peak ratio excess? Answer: -10.4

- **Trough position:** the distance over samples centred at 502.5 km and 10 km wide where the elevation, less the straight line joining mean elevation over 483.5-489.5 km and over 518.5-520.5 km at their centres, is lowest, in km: 506.0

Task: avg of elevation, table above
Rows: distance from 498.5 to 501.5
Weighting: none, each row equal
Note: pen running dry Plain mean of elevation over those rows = 10.5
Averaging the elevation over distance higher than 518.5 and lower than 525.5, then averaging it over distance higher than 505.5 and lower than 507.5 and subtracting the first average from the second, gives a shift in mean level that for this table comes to -5.1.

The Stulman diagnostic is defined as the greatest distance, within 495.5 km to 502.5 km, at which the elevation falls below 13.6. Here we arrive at 502.0 km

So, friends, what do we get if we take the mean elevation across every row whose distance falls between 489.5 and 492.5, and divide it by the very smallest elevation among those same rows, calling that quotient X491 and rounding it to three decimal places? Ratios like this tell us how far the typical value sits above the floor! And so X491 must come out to 1.043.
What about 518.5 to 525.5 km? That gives 1.035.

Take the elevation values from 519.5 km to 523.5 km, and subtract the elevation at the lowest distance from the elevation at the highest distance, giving 0.4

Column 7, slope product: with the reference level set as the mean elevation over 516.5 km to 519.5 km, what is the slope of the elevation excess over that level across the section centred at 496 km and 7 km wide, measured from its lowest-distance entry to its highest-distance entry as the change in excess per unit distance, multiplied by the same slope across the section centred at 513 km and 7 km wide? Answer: -0.15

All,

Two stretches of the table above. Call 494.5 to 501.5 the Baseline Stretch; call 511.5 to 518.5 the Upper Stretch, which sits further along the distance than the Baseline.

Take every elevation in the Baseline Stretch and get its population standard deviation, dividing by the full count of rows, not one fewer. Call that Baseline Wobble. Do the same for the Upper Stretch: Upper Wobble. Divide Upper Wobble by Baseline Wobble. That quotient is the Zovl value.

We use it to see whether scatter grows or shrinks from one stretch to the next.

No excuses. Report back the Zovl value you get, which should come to 1.23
